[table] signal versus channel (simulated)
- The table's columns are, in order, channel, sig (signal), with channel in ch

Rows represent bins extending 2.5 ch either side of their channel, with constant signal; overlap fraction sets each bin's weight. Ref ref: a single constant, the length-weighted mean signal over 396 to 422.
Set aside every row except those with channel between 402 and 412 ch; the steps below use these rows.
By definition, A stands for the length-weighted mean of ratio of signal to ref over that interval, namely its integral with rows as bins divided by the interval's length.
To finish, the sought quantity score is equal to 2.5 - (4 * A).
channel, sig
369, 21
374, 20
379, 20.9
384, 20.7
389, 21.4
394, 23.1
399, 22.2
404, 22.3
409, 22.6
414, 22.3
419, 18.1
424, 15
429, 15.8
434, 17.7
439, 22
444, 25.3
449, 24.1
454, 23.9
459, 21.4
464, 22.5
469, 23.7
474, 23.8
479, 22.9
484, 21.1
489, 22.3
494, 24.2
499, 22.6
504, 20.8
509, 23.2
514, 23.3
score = -1.70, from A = 1.05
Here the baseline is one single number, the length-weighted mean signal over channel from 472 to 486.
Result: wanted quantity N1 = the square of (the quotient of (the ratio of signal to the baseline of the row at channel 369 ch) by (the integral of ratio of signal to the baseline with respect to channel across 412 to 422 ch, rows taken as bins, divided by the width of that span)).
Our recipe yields 1.1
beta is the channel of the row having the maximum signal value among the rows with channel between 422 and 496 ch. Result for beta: 444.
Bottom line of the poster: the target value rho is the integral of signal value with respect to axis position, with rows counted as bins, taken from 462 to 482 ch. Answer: 464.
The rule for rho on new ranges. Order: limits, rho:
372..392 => 417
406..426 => 394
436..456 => 473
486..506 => 450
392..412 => 451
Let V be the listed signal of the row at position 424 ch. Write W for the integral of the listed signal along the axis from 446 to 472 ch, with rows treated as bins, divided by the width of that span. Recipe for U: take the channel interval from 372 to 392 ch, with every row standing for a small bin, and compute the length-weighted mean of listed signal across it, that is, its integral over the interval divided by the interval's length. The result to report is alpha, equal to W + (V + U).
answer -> 59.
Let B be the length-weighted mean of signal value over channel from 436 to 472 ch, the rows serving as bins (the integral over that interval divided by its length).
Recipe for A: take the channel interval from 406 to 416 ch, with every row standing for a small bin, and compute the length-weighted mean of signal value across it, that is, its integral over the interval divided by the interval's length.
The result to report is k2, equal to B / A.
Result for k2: 1.03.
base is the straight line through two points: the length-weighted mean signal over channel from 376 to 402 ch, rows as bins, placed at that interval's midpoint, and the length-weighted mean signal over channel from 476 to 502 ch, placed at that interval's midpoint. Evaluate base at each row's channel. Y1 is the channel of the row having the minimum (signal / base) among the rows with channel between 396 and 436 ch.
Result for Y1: 424 ch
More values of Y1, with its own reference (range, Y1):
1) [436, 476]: 459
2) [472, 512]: 504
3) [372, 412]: 374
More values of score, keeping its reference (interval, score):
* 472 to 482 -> -1.84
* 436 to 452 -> -1.91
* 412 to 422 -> -1.21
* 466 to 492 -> -1.76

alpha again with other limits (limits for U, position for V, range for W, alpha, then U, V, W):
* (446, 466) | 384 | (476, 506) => 66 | 23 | 20.7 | 22.4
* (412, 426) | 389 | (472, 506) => 62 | 18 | 21.4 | 22.5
